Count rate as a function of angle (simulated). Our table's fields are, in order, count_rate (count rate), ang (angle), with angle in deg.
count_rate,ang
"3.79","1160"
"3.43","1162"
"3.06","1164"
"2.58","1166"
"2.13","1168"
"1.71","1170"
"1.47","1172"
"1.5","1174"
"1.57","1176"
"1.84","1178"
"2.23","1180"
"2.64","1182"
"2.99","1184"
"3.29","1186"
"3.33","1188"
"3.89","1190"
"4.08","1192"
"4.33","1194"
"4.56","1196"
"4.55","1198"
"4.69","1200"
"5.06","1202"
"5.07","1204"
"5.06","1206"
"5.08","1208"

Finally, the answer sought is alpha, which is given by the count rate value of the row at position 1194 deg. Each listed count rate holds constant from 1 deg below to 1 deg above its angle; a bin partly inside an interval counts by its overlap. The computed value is 4.33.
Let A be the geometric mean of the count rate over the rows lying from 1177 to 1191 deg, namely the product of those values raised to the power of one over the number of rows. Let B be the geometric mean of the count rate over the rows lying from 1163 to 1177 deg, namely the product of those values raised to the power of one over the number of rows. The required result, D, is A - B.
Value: 0.9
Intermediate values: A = 2.8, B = 1.9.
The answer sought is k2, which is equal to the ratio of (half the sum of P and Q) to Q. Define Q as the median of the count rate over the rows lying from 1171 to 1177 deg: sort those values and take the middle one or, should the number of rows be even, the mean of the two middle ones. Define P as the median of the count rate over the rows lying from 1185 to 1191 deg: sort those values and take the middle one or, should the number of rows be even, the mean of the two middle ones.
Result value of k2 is 1.61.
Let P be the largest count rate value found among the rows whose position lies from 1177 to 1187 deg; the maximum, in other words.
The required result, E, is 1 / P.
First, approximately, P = 3.29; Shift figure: 0.30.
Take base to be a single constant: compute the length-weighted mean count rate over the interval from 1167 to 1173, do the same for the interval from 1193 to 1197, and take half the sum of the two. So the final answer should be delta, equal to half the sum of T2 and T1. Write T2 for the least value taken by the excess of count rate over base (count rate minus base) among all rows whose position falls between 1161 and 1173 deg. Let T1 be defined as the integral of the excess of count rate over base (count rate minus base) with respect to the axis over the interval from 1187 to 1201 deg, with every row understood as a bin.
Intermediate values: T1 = 15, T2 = -1.6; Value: 7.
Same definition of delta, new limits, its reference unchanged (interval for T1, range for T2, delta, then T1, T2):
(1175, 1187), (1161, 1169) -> -5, -8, -1.0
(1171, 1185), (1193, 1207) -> -7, -15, 1.2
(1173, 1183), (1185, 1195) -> -6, -12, 0.2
